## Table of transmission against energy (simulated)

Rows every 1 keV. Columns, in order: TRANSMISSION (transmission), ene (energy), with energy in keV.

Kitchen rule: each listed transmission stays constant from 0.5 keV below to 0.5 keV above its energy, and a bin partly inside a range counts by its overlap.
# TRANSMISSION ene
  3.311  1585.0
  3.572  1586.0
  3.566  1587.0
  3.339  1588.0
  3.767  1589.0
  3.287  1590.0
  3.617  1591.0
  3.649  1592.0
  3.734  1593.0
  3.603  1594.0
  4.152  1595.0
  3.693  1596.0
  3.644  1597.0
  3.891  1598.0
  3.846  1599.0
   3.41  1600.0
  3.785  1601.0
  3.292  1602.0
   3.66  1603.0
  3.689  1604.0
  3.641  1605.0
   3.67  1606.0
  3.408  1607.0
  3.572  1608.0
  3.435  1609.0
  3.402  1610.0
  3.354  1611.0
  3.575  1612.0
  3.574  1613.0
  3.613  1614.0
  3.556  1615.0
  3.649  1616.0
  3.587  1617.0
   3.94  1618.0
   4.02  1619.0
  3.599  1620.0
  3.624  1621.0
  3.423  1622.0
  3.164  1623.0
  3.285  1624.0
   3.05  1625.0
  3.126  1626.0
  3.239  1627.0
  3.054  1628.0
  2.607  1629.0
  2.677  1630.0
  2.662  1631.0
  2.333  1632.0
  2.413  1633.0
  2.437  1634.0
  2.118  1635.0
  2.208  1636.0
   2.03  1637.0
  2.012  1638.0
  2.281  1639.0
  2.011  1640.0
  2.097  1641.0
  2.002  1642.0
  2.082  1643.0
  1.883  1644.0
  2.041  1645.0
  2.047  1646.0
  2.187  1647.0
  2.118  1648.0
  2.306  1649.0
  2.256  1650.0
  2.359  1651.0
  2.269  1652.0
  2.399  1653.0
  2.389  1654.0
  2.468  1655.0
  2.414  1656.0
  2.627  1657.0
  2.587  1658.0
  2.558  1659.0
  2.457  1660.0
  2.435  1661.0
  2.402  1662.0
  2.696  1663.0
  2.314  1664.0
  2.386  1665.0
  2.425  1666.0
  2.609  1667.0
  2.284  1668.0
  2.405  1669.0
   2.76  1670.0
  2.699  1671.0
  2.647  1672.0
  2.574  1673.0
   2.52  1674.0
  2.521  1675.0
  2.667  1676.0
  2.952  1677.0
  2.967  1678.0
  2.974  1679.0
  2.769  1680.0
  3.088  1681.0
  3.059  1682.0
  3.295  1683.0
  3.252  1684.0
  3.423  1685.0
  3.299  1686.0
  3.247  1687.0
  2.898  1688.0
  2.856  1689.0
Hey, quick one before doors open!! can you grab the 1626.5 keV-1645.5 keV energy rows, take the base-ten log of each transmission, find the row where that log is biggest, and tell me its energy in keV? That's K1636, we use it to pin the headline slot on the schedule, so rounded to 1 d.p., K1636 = 1627.0 keV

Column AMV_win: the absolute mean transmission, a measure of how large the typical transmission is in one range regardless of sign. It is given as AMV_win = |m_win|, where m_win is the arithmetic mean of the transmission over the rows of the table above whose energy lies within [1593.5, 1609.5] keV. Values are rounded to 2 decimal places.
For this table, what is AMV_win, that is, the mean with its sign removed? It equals 3.65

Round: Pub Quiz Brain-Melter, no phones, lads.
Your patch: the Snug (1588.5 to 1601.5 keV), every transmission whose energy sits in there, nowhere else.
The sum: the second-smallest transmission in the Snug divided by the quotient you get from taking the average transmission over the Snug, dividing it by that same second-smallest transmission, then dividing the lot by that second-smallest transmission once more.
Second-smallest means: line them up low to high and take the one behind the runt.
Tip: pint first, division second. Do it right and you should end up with 11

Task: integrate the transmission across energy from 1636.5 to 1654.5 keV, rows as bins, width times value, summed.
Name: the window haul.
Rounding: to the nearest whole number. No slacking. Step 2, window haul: 39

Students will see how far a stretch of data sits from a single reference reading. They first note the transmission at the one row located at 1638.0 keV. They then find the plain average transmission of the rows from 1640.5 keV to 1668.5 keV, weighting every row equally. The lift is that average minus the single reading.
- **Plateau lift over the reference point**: 0.3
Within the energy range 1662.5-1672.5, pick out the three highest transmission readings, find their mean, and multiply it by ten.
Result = 27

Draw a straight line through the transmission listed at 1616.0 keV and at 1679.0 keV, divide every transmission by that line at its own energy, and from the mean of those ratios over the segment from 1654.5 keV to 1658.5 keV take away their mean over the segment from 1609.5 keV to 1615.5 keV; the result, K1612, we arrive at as -0.17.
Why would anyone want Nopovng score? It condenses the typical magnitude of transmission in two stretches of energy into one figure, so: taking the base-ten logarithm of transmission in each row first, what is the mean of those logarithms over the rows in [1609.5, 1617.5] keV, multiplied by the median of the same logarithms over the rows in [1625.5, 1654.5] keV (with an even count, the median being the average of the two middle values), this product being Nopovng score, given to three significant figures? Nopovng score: 0.195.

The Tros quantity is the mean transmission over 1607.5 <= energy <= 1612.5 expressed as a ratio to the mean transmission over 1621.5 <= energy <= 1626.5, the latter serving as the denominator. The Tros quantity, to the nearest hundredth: 1.08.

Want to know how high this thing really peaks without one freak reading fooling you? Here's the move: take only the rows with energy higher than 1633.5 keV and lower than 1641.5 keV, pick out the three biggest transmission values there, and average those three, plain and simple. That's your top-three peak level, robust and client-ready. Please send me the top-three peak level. 2.31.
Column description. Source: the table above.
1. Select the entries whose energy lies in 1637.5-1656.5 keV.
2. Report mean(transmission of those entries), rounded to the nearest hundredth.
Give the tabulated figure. 2.19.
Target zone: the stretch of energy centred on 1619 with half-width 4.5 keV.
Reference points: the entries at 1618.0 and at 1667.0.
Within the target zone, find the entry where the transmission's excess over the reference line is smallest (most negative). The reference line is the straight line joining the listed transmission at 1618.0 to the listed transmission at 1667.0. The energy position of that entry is 1623.0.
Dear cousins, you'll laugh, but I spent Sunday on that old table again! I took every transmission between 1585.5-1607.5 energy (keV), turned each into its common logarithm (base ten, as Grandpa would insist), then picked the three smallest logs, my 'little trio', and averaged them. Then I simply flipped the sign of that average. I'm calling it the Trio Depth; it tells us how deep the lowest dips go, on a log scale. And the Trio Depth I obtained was -0.52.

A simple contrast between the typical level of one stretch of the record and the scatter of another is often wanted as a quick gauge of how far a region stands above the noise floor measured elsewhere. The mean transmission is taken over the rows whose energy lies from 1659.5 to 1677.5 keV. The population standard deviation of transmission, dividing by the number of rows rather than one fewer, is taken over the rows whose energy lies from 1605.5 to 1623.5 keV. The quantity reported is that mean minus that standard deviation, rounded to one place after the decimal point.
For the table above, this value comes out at 2.3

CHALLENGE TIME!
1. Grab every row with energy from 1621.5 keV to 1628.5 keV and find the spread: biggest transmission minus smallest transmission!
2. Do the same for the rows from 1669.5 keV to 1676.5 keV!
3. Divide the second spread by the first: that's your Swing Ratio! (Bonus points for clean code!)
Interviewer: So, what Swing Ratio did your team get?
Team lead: 0.64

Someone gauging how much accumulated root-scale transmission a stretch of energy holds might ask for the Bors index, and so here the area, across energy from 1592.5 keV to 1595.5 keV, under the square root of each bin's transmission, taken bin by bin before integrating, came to 5.9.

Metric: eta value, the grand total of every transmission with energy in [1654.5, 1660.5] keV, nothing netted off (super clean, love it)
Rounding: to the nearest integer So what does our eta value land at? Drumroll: 15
